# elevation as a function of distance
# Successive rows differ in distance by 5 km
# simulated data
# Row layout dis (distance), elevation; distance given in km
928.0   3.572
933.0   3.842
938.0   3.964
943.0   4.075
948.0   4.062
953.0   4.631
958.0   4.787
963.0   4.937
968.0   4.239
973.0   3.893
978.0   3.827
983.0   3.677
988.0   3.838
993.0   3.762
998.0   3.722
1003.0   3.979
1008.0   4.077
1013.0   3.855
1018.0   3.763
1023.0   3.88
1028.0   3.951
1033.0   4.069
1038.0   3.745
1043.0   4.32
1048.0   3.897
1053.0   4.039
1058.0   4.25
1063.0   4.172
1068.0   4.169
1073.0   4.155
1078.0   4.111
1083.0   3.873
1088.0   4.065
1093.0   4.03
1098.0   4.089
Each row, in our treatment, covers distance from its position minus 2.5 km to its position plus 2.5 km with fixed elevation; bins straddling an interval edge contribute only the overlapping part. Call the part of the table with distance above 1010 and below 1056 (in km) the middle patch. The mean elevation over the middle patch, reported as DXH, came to 3.95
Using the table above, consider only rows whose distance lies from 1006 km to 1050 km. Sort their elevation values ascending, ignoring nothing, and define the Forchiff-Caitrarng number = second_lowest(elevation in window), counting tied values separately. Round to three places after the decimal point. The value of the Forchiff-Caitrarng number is 3.763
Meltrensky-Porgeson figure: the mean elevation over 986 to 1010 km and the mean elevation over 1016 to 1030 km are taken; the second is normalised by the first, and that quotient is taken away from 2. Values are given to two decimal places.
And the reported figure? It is 1.00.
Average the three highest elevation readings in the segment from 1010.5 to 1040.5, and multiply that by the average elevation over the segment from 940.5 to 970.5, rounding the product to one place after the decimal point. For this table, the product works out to 17.7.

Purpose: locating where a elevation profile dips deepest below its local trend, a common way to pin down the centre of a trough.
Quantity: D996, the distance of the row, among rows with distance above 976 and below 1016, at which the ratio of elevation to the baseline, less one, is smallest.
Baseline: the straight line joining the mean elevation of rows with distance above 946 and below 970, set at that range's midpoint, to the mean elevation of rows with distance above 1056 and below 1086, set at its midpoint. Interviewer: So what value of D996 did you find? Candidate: 983.0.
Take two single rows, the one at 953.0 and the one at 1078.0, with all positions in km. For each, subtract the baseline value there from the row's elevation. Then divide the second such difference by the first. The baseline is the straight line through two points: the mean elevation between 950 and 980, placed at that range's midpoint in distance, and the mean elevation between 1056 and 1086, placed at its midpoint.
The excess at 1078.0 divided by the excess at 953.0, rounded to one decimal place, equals 0.0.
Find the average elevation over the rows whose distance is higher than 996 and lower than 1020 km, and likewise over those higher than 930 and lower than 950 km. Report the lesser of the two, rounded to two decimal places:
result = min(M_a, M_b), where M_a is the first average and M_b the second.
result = 3.88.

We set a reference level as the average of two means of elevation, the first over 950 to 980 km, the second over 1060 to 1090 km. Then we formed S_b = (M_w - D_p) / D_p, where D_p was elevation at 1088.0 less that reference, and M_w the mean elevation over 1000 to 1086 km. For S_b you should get -24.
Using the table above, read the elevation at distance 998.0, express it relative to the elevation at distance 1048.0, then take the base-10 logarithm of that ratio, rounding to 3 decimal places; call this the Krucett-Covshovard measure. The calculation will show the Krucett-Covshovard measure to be -0.020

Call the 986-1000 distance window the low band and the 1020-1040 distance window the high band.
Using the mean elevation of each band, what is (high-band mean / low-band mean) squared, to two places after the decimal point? 1.07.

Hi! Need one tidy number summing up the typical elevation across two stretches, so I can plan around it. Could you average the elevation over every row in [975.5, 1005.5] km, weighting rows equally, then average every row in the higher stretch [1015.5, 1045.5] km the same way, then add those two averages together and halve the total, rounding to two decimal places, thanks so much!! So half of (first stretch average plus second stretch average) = 3.88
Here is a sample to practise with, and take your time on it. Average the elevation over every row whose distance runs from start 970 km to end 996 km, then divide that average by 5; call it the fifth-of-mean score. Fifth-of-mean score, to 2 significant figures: 0.76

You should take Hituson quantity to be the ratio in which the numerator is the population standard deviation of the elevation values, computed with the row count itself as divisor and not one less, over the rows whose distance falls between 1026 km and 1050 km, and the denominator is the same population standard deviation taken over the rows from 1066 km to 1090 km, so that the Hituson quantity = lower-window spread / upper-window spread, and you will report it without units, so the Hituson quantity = 1.8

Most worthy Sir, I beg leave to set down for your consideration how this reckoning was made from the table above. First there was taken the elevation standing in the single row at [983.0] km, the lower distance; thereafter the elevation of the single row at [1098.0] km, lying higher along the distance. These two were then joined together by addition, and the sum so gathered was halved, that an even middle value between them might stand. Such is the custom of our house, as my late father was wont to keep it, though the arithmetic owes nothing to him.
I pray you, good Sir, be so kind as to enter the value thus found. 3.88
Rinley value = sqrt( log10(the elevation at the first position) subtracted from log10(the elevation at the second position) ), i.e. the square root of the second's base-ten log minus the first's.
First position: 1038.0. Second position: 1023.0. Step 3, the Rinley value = 0.12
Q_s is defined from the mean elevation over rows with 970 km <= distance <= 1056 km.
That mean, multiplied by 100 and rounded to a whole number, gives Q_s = 390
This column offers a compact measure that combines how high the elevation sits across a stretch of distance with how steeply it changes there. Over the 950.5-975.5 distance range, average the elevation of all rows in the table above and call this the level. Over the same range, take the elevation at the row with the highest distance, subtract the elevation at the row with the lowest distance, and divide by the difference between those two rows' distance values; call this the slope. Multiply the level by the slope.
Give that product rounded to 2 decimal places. -0.17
